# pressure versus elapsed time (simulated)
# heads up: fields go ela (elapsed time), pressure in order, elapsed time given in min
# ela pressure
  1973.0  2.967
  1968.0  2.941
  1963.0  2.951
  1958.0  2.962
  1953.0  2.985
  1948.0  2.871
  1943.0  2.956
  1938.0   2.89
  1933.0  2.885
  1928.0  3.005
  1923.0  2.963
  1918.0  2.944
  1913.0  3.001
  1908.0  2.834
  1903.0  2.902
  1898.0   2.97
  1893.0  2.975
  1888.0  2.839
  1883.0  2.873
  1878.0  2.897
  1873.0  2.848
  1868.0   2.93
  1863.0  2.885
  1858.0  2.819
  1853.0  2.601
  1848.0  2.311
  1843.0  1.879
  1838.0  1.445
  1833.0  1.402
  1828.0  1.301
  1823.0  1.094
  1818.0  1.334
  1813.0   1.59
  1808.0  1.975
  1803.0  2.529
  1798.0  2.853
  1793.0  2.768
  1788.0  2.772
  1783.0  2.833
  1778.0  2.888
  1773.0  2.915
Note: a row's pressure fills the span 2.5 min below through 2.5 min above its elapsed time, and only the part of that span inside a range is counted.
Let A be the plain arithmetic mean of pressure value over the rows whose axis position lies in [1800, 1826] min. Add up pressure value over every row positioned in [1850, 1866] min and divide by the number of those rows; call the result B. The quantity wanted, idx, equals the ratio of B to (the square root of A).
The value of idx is 2.12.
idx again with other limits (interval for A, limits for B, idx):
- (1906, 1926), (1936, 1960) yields 1.71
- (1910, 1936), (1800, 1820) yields 1.08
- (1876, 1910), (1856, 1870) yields 1.69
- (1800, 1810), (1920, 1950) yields 1.95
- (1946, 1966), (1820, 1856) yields 1.00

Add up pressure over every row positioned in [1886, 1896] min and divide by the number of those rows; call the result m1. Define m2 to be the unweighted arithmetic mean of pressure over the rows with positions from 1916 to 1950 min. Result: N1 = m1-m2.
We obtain 0.0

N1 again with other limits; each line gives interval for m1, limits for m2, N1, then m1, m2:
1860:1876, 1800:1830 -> 1.3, 2.89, 1.6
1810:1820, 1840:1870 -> -1.1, 1.46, 2.6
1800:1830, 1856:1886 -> -1.2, 1.64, 2.9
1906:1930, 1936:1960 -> 0.0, 2.95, 2.9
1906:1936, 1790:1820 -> 0.8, 2.94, 2.2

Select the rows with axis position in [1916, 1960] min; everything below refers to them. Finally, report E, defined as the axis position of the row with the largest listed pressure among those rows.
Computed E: 1928.0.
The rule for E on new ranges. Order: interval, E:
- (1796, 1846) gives 1798.0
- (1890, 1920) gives 1913.0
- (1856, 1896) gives 1893.0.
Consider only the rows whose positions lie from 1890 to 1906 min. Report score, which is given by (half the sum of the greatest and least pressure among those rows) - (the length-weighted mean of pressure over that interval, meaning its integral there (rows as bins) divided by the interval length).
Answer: -0.003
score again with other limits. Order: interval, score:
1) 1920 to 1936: -0.004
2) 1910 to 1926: 0.006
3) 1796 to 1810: -0.041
